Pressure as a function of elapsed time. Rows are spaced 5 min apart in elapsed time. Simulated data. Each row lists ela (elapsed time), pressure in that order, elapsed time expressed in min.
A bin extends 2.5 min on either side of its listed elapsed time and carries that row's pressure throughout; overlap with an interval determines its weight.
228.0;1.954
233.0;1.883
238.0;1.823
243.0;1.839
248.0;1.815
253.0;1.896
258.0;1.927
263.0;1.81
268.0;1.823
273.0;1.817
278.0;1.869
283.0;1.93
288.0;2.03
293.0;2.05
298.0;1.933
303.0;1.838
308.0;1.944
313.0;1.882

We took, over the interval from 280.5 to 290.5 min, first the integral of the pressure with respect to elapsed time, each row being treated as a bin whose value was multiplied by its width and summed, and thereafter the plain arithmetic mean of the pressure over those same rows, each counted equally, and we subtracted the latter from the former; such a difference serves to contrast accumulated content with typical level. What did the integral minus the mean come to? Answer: 17.8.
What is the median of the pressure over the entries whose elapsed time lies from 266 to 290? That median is 1.87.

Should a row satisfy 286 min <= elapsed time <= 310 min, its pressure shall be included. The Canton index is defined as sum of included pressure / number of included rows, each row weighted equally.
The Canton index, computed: 1.96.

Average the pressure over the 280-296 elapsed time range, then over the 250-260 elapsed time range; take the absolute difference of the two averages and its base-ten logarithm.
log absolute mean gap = -1.0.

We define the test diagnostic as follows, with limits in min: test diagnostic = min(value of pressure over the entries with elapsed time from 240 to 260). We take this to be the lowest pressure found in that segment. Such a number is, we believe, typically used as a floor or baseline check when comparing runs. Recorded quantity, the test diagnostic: 1.815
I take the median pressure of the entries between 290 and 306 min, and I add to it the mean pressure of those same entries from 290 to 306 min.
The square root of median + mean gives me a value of 1.97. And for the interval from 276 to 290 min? 1.97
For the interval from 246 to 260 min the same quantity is 1.94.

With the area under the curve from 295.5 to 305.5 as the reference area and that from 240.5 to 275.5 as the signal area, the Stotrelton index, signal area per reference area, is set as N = 3.4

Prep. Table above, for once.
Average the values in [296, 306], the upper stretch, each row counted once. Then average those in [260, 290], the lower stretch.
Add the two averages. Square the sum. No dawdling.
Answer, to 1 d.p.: 14.2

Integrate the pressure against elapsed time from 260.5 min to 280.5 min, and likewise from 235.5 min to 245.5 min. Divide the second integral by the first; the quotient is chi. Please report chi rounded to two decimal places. 0.50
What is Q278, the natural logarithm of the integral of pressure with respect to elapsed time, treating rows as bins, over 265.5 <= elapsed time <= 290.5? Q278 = 3.86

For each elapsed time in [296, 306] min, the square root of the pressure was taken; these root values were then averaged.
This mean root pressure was 1.373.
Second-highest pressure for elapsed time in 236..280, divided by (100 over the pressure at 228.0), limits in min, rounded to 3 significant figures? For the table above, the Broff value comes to 0.0370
